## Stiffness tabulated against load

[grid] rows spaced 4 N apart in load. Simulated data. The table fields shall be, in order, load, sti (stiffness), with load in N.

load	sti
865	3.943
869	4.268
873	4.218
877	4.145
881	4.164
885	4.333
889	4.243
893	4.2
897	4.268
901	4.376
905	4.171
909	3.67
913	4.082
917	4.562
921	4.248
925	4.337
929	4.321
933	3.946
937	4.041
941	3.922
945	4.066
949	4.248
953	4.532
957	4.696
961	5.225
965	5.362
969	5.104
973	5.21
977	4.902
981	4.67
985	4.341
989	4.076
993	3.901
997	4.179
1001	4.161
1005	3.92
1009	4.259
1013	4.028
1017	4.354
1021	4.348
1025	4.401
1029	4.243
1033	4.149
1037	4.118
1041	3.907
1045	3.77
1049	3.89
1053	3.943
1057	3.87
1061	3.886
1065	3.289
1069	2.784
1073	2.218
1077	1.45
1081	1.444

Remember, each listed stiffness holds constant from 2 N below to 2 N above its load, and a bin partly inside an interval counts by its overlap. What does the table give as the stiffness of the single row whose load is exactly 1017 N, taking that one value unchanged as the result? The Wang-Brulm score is 4.354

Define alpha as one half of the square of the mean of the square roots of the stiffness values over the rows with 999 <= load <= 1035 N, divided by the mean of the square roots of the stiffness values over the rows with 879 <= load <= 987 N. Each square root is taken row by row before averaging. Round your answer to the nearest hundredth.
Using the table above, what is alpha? 1.00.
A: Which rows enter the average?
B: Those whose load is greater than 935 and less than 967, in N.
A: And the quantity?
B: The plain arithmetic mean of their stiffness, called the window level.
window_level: 4.51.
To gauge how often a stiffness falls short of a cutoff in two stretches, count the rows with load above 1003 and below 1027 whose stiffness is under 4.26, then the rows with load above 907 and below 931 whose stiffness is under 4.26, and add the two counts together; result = 6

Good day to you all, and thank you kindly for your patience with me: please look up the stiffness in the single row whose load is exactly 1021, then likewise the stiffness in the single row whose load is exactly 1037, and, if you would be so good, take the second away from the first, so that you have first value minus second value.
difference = 0.23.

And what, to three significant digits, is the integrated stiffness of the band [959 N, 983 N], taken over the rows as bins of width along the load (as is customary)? 122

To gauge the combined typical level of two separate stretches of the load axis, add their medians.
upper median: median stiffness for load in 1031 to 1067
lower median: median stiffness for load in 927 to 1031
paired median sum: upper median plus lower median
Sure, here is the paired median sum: 8.2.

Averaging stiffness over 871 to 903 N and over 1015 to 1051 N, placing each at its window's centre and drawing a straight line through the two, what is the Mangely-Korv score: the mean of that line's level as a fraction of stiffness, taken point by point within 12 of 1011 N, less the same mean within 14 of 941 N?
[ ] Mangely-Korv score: -0.02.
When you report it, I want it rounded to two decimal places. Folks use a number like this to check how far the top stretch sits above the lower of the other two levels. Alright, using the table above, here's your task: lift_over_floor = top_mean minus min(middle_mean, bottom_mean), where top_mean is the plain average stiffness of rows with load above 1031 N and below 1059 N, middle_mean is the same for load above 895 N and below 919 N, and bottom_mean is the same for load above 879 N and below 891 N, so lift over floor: -0.24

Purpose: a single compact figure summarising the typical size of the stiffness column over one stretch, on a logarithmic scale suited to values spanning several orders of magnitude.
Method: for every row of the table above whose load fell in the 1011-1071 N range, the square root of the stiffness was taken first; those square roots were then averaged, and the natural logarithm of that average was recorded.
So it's 0.683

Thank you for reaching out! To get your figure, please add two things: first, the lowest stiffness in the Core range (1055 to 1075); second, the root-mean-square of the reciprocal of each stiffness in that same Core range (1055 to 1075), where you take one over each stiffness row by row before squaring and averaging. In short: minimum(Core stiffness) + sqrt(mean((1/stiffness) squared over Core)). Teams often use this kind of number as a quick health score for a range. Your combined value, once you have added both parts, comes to 2.55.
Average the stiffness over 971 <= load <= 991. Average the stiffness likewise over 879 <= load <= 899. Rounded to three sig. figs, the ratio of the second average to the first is 0.914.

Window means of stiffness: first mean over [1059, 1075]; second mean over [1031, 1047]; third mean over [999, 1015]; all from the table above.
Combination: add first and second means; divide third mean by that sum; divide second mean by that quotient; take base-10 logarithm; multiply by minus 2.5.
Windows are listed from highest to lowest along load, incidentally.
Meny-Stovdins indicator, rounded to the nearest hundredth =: -2.09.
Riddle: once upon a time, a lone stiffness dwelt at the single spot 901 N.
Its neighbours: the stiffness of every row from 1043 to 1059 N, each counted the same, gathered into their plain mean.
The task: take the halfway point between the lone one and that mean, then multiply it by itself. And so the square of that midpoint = 17.0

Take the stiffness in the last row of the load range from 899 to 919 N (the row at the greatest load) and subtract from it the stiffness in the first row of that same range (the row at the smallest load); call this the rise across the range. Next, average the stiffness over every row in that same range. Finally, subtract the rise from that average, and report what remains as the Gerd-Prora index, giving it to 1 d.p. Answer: 4.0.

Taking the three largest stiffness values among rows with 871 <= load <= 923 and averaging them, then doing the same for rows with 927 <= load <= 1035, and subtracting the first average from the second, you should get 0.8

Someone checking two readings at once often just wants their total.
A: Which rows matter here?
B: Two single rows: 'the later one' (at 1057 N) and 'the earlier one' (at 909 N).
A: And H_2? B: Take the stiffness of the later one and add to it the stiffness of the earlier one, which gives 7.5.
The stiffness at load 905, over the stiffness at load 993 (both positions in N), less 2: -0.93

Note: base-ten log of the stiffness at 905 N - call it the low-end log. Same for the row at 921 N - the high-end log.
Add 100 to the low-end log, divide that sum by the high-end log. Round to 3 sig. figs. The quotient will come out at 160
